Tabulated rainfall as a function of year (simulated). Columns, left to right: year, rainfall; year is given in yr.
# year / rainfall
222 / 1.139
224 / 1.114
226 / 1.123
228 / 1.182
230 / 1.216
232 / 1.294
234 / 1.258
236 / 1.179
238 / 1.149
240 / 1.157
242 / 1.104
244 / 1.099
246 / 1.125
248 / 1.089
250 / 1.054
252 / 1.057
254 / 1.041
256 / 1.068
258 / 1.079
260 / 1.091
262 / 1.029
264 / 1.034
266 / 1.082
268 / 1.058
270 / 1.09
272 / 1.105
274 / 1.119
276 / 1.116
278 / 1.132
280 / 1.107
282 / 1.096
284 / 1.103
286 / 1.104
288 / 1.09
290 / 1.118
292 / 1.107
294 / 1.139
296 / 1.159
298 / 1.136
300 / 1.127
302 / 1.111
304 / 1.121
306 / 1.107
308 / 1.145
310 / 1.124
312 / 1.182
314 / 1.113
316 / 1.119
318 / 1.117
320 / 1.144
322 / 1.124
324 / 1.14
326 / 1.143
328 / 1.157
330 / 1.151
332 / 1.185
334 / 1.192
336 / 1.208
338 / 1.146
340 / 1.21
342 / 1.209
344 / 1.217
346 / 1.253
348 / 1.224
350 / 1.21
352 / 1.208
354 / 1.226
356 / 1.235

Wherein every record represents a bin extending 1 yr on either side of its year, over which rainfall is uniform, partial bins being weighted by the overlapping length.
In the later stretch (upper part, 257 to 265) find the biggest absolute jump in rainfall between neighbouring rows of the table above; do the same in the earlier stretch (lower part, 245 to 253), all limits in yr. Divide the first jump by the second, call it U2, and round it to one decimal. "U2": 1.7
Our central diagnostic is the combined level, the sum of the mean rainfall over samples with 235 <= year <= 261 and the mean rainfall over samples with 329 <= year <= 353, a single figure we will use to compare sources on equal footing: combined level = 2.300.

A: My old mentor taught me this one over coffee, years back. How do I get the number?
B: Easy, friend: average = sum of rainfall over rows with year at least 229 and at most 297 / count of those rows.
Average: 1.11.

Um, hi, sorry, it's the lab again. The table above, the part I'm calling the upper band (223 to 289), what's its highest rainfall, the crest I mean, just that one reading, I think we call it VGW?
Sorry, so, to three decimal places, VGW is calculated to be 1.294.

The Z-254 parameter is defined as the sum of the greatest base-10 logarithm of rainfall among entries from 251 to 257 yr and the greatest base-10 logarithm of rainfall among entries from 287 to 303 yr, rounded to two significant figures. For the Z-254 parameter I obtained 0.093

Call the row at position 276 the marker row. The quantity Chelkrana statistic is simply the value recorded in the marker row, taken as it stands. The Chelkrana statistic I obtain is 1.116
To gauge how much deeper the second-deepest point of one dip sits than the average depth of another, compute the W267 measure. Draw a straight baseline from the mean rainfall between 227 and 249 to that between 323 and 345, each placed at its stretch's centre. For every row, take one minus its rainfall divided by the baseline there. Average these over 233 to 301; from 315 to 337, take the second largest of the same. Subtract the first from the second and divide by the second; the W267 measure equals -0.1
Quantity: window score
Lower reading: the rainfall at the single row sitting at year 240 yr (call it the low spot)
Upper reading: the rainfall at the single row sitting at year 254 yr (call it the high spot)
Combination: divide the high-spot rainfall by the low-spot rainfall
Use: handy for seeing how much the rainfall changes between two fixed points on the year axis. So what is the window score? 0.90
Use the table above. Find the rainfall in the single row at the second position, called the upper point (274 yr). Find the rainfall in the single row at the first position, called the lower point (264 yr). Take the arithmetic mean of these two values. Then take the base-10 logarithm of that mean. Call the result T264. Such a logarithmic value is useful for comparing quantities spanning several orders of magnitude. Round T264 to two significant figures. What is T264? 0.032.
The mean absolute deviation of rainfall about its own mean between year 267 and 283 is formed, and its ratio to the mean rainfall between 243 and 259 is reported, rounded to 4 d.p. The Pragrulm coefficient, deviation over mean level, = 0.0150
